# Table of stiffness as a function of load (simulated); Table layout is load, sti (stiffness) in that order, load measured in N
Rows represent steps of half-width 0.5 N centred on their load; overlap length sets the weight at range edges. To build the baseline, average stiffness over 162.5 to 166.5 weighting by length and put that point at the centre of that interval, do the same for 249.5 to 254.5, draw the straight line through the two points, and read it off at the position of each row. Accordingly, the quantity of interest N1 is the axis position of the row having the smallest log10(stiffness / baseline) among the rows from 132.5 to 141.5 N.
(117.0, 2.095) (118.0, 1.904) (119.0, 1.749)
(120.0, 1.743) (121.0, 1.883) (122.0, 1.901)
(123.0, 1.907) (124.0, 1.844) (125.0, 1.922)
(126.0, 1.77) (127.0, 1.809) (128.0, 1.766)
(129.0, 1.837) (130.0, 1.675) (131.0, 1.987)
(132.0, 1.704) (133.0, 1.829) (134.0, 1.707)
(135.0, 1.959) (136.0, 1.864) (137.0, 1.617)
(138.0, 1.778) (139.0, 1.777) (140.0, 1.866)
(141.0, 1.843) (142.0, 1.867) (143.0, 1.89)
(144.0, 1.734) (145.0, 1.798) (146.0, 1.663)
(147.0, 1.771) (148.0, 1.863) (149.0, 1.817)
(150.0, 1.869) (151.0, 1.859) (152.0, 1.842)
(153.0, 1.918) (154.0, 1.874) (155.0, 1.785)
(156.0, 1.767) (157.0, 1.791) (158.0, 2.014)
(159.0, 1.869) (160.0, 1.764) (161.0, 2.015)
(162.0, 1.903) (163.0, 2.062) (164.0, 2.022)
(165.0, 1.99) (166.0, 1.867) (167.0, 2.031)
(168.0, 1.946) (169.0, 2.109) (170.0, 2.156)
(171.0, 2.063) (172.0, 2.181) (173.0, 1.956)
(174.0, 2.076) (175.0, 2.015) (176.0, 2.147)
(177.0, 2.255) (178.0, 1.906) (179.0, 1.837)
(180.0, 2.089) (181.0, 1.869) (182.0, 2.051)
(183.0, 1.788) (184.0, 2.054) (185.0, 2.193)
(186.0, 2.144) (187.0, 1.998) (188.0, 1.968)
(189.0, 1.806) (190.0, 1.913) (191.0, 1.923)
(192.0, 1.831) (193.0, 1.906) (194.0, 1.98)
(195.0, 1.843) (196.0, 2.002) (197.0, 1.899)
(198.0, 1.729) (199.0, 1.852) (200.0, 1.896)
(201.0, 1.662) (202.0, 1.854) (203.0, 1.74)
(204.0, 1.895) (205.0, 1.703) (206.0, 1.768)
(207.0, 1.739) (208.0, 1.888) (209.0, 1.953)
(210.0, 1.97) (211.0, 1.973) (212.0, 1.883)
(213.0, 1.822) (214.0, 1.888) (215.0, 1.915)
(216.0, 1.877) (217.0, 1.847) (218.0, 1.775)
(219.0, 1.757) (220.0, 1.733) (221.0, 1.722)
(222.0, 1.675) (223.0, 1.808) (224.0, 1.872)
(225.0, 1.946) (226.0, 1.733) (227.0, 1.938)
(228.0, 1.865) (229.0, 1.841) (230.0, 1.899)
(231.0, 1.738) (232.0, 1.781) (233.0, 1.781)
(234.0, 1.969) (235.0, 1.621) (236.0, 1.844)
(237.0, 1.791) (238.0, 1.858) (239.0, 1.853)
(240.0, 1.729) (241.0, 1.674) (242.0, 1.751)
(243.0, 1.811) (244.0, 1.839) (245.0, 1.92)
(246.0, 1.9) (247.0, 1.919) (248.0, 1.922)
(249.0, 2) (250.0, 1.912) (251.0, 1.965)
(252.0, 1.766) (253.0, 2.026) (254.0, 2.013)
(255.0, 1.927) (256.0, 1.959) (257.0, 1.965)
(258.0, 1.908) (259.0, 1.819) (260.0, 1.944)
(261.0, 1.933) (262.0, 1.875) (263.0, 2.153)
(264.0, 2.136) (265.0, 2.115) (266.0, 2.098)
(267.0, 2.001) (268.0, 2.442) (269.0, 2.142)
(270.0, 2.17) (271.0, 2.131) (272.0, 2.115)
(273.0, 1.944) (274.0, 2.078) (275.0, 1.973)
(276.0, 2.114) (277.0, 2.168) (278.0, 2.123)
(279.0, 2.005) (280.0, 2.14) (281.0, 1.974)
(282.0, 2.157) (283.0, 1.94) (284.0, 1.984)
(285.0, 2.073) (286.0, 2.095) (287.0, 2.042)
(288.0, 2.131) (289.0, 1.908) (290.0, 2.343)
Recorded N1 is 137.0 N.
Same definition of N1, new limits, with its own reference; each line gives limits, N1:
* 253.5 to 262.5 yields 259.0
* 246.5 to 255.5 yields 252.0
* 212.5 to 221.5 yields 221.0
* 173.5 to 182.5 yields 179.0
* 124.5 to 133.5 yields 130.0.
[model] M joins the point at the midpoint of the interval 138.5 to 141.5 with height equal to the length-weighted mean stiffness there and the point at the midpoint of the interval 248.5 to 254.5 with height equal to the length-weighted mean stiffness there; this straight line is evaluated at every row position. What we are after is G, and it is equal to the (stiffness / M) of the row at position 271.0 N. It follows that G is 1.083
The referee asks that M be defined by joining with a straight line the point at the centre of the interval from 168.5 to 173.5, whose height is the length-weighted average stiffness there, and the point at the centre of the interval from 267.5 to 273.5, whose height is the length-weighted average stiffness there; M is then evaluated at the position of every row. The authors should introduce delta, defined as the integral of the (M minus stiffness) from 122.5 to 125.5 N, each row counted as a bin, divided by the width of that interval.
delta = 0.172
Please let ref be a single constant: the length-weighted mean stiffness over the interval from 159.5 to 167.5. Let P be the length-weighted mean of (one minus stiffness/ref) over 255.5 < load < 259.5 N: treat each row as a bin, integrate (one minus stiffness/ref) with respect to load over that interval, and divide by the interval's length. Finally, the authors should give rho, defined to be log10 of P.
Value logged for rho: -1.6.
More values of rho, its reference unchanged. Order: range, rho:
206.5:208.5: -1.1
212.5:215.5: -1.4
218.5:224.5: -1.0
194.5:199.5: -1.3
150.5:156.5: -1.2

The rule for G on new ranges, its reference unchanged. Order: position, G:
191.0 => 1.021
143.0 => 1.032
